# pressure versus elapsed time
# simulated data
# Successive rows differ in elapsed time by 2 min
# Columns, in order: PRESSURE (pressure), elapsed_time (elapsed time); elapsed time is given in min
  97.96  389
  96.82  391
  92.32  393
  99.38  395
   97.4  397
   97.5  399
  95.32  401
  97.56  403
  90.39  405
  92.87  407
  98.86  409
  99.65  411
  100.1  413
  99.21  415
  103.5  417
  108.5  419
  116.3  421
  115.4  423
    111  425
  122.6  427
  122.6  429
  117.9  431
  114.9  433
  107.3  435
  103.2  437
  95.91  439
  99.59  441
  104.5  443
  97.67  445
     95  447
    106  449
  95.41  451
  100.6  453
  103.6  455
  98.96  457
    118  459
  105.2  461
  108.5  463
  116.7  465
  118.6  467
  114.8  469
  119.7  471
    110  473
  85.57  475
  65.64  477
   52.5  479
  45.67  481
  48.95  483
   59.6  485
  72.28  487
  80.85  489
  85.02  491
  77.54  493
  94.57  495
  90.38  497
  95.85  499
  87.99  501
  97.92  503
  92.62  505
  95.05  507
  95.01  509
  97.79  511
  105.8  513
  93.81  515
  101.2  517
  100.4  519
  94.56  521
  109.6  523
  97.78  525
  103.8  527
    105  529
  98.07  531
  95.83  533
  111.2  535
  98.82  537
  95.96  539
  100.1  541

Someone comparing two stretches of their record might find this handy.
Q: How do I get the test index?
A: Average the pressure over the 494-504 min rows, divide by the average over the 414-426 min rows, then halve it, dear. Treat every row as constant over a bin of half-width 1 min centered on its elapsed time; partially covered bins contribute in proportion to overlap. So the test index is 0.428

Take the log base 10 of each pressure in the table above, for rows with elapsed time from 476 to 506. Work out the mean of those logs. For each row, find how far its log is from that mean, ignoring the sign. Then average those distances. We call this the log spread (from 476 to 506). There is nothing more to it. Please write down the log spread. 0.094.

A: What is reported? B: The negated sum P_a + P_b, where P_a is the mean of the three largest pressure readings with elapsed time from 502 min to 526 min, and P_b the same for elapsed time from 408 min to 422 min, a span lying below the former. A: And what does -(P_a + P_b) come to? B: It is -215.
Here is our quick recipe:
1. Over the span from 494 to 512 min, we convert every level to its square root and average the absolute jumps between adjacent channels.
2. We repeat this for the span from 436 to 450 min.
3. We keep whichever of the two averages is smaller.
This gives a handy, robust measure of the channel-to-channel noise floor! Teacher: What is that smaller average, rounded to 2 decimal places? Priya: 0.25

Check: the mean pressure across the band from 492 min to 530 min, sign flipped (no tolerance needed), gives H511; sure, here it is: -97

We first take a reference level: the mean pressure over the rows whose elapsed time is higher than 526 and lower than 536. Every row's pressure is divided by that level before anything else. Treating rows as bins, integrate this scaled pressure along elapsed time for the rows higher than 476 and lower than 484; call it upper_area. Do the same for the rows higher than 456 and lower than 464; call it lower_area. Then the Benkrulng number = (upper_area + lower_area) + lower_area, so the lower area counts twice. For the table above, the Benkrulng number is 20.9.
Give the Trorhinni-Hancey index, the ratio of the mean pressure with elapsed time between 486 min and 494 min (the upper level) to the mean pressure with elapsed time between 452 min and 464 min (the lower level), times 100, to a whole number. 75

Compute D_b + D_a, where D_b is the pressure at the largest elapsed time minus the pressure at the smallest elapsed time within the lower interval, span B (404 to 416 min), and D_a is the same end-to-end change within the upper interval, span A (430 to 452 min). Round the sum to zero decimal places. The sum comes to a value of -14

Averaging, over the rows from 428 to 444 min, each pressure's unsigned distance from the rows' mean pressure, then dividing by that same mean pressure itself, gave 0.071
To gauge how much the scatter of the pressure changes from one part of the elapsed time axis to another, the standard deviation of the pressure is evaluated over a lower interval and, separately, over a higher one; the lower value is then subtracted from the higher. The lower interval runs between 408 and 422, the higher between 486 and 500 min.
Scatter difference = 2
